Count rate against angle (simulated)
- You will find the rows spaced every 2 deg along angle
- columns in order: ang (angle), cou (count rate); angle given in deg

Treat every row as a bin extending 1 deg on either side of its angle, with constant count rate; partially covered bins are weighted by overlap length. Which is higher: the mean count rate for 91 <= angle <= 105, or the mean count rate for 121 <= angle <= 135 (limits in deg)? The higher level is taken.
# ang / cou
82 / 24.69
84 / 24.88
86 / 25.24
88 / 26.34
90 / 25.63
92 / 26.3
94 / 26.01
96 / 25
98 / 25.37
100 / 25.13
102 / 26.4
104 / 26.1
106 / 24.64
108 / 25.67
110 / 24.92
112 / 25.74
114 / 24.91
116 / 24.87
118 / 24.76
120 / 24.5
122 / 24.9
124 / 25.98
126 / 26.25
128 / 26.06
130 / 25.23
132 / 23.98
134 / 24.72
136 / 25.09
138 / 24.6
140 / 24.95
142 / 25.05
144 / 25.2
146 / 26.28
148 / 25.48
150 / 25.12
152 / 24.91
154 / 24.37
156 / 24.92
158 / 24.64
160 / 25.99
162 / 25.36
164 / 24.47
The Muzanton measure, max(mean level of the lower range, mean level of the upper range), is 25.8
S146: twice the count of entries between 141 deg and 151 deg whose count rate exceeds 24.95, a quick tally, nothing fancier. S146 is 10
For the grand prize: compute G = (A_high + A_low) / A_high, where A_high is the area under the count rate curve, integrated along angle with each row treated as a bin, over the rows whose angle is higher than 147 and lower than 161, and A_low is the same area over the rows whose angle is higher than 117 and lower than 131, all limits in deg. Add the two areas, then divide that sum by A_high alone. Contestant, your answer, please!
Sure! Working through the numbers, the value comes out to 2.01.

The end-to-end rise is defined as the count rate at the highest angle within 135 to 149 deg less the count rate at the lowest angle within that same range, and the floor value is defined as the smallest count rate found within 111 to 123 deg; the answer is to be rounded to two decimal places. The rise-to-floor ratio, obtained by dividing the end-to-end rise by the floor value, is 0.02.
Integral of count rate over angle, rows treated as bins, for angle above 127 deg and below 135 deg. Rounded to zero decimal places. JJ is 200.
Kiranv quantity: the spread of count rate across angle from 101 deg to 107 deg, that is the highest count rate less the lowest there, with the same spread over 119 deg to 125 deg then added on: 3.24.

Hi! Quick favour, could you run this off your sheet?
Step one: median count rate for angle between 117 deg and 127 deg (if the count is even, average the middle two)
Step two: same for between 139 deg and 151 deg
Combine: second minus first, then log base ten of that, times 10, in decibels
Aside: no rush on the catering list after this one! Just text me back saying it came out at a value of -6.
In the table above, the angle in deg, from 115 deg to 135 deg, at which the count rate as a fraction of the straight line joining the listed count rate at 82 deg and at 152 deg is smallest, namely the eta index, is 132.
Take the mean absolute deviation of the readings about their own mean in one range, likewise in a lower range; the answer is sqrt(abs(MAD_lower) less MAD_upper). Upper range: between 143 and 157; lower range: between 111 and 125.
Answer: 0.19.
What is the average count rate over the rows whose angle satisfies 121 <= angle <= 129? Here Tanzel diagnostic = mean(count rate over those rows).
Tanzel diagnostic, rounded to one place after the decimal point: 25.8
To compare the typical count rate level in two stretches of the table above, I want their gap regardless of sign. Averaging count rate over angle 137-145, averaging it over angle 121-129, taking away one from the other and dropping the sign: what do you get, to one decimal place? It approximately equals 0.8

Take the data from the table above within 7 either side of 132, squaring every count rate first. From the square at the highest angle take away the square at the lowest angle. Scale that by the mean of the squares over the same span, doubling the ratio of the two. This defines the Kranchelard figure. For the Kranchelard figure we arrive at -0.27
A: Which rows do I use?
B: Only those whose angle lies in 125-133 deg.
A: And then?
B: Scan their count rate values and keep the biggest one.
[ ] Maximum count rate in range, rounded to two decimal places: 26.25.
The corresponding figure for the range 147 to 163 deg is 25.99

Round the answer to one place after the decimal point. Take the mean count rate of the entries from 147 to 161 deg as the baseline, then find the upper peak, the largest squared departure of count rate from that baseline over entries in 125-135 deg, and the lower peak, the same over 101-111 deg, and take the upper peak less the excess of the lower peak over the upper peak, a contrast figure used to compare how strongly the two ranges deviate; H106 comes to 1.0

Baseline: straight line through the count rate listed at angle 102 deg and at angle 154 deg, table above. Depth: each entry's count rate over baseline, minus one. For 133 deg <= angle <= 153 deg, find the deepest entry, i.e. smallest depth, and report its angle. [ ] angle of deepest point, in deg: 134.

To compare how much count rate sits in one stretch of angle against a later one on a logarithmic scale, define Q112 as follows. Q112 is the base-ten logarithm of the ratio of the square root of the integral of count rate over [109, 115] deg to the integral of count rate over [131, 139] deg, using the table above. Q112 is -1.20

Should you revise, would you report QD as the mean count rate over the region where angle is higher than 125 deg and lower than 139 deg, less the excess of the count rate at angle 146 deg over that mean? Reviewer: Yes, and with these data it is 24.0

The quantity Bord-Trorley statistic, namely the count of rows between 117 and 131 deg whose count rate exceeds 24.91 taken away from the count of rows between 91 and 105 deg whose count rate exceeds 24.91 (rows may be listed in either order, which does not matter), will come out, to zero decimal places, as 3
